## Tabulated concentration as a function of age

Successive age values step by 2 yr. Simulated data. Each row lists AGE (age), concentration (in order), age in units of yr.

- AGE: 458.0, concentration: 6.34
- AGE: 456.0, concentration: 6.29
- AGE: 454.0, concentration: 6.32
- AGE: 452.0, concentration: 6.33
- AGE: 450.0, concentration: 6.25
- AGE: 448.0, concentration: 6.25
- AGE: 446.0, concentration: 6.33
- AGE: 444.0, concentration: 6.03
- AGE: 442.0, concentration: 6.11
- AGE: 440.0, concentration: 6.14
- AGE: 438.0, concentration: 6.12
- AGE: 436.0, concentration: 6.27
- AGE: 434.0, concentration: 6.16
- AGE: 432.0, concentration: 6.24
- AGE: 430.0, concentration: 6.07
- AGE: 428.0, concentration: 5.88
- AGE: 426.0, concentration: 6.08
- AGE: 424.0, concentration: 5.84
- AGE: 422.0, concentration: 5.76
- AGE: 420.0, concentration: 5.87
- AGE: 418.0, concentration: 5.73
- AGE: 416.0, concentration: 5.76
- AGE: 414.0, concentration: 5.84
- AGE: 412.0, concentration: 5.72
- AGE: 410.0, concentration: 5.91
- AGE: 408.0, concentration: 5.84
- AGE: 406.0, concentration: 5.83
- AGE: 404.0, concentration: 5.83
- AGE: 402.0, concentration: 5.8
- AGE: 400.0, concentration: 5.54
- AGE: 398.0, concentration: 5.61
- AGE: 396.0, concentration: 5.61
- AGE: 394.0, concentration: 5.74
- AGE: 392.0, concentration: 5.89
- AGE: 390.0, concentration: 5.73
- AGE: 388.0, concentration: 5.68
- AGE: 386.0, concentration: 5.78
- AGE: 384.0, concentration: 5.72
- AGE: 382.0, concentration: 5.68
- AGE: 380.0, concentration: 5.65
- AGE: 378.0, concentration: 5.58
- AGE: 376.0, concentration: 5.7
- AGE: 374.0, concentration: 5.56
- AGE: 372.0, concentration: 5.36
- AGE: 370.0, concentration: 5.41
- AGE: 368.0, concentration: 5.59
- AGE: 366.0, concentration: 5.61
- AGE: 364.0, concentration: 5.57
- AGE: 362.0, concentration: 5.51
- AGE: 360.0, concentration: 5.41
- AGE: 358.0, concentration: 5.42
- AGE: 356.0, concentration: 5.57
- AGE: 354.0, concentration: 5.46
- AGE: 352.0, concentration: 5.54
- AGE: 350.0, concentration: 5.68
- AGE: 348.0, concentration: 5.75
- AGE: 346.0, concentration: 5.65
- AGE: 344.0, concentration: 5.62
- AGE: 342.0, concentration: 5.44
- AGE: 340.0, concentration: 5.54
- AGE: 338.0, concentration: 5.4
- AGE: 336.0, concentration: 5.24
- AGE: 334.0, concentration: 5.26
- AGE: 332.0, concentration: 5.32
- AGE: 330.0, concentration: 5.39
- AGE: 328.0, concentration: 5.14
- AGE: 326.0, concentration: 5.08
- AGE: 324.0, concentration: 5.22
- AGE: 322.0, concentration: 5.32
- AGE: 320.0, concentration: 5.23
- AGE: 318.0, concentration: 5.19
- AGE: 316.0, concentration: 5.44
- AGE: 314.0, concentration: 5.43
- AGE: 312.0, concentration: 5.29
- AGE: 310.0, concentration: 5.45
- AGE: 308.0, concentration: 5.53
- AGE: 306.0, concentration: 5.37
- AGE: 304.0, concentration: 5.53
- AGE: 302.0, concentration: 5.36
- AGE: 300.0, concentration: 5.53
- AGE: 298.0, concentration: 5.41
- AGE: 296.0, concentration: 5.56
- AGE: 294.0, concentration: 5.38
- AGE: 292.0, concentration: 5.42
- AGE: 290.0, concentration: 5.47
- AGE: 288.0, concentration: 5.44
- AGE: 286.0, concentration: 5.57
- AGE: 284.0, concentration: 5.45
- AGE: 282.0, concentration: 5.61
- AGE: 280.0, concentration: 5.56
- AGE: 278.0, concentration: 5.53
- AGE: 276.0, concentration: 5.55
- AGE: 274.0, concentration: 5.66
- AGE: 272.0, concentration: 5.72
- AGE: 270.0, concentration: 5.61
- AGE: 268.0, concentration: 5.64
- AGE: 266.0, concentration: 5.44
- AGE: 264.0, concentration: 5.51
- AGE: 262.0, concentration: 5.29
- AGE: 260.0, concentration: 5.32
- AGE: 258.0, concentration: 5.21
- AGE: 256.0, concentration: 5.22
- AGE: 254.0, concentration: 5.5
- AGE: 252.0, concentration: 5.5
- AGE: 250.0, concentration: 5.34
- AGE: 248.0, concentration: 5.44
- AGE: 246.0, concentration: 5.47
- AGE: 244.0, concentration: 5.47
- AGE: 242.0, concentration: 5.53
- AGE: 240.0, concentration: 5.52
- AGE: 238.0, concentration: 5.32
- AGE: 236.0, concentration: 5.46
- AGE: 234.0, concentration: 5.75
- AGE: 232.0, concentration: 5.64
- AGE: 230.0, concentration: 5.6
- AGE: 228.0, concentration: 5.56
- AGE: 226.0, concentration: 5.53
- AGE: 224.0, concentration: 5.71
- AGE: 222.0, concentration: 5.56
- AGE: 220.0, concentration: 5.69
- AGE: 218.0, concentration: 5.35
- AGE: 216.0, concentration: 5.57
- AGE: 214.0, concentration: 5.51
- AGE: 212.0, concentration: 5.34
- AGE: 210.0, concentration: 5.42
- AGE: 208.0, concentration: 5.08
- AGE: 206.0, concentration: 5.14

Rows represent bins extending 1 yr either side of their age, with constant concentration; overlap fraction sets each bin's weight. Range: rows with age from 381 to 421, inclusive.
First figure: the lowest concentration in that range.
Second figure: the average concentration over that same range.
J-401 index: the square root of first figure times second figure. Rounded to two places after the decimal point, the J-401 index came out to 5.65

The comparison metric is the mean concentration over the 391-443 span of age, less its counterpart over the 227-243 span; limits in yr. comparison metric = 0.34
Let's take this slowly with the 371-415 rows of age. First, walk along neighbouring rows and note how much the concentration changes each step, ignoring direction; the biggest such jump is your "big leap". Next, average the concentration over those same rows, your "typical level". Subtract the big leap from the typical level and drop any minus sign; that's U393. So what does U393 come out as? 5.45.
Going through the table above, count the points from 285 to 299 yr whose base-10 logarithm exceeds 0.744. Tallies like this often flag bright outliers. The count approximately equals 2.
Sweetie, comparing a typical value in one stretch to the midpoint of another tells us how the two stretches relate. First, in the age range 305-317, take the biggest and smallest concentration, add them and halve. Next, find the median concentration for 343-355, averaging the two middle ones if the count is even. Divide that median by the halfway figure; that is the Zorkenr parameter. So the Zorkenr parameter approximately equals 1.04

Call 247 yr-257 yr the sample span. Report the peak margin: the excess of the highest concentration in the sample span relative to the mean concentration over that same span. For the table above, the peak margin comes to 0.10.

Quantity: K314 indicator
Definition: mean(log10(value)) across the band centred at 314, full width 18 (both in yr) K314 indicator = 0.729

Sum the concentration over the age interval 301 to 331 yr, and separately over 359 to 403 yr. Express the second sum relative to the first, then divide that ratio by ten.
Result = 0.155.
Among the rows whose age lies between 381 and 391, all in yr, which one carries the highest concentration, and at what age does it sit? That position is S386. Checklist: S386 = 386.0 yr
